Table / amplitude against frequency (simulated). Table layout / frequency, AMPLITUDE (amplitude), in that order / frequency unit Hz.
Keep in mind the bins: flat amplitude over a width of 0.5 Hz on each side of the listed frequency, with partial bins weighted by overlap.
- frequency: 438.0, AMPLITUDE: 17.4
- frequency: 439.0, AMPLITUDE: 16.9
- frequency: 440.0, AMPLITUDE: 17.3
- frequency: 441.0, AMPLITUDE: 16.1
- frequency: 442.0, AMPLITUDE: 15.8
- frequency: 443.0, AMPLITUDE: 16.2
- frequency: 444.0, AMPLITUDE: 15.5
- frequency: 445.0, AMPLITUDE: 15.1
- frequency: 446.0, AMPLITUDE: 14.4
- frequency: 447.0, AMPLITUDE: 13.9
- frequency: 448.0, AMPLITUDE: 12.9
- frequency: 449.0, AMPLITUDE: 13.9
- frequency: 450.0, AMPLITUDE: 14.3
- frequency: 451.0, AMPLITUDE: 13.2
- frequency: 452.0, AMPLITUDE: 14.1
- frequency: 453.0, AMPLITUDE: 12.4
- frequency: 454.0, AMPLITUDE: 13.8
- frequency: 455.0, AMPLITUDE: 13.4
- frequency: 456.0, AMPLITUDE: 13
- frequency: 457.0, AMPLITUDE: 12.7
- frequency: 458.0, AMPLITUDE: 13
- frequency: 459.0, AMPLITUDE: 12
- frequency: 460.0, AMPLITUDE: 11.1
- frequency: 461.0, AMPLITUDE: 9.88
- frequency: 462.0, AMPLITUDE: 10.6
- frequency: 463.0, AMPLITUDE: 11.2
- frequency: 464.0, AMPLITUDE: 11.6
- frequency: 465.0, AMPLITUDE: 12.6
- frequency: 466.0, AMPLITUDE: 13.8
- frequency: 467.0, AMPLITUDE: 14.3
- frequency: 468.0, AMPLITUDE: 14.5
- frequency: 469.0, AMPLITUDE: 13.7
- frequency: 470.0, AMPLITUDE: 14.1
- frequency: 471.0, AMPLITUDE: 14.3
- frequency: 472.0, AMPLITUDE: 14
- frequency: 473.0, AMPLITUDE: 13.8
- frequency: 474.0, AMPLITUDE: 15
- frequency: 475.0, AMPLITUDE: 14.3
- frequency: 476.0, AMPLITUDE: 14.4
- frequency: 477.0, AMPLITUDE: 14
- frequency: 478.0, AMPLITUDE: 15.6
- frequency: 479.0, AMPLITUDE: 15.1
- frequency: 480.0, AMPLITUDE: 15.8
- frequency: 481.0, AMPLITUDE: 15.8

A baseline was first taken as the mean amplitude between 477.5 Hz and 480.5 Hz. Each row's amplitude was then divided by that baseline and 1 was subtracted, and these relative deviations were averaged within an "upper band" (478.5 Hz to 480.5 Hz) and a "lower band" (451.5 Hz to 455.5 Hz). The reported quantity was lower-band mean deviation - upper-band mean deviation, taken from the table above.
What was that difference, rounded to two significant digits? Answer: -0.13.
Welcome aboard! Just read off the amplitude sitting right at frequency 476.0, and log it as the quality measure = 14.4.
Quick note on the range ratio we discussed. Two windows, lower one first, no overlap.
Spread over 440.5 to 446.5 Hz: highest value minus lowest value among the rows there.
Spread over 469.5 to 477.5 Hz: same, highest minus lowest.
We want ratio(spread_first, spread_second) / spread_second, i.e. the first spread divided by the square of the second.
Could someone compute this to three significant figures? 1.25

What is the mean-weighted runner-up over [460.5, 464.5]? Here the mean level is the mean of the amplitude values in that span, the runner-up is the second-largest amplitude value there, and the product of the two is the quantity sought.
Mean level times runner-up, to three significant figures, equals 121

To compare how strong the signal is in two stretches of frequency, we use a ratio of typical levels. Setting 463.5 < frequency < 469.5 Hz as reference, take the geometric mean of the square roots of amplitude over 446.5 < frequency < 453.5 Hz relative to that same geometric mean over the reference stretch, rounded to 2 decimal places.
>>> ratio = 1.01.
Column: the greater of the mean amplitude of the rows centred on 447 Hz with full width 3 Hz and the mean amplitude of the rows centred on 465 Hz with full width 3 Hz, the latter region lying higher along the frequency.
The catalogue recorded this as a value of 13.7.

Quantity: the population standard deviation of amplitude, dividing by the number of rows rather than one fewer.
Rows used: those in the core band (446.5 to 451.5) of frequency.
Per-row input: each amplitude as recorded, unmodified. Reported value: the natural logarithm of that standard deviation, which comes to -0.67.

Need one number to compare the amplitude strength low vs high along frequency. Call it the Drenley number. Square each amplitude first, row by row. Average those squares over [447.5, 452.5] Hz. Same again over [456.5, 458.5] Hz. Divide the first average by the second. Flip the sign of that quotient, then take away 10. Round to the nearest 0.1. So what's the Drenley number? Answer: -11.1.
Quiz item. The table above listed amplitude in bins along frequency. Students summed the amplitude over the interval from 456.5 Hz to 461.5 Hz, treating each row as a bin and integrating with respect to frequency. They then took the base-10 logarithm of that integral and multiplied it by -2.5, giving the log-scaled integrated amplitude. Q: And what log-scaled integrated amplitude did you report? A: -4.42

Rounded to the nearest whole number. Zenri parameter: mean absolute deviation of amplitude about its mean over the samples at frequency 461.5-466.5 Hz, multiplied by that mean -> 12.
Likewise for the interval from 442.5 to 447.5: 10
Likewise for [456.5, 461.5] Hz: 12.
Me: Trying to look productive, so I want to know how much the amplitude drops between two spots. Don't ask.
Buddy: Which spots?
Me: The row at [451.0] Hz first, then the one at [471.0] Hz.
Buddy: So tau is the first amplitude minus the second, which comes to -1.1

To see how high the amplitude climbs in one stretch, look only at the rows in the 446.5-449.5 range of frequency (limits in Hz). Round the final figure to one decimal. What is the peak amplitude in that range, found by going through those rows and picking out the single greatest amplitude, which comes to 13.9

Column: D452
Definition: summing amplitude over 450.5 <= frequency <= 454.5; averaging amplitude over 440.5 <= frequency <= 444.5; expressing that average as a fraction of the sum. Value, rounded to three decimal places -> 0.297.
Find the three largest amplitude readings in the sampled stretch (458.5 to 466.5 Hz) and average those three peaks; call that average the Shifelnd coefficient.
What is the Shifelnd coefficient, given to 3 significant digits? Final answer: 12.8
